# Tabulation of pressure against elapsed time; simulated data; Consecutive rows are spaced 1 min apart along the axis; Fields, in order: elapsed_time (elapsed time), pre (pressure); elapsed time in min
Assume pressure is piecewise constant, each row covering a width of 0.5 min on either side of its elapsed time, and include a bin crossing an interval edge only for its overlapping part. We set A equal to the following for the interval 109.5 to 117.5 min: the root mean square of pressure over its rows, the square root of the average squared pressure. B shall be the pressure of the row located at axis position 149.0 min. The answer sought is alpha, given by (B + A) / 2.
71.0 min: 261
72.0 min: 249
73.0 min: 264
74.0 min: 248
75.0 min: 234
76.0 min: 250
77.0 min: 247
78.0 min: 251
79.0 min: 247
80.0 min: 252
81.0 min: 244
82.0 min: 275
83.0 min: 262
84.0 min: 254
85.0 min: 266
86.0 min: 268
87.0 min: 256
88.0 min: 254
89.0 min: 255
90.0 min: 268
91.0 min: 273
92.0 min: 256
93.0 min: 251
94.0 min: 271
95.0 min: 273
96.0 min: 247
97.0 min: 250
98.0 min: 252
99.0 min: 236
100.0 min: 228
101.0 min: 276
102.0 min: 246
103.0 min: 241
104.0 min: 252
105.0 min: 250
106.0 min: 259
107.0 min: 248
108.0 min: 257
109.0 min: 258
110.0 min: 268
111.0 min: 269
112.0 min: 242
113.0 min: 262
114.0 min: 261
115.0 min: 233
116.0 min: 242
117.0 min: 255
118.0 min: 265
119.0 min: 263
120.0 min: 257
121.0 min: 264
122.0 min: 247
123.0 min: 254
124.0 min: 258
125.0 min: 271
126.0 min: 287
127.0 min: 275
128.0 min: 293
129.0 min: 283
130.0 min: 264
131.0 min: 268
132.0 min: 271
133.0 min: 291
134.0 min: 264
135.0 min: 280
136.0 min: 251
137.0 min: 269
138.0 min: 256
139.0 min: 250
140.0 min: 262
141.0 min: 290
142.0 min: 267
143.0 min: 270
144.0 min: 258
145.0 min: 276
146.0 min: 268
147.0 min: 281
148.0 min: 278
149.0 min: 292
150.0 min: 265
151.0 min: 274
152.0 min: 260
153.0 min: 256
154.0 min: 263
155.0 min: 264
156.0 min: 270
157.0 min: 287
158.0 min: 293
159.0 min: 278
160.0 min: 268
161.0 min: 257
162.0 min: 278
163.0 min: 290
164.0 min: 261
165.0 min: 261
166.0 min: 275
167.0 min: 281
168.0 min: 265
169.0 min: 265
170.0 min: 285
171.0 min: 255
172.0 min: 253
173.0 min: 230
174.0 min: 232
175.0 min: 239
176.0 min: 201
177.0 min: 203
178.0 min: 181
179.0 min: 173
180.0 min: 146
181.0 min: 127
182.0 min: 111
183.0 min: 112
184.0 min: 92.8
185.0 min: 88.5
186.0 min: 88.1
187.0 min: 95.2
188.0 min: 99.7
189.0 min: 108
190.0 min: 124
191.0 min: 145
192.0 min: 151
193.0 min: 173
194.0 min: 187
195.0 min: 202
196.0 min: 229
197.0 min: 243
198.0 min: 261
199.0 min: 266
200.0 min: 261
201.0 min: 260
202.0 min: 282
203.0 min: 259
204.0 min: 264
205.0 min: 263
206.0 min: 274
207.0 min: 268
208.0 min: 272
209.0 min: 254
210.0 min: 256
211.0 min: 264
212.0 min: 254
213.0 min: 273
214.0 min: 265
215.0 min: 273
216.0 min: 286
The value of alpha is 273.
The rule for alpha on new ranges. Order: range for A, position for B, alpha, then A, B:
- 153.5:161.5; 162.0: 275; 273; 278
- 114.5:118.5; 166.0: 262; 249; 275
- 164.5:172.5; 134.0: 266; 268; 264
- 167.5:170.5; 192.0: 211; 272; 151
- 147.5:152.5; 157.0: 281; 274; 287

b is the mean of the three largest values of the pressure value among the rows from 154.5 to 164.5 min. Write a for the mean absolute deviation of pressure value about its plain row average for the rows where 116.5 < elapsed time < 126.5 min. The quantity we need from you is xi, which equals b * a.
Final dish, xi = 2291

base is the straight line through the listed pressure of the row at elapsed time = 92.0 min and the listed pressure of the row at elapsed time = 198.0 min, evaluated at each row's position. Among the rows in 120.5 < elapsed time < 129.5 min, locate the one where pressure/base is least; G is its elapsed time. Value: 122.0 min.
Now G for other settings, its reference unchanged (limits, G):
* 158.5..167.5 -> 161.0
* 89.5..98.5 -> 96.0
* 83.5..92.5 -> 88.0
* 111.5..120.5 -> 115.0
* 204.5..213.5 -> 212.0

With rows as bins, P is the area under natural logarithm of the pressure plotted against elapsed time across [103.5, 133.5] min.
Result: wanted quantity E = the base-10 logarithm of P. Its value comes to 2.22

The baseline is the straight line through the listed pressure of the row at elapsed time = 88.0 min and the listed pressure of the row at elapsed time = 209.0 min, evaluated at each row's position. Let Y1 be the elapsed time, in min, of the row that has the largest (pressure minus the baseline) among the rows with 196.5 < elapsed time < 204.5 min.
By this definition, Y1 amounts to 202.0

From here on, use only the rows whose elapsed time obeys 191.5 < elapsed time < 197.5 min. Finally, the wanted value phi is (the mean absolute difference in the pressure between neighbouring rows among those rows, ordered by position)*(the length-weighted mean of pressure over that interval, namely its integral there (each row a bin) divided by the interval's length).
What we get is 3634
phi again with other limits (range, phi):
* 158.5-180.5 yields 3492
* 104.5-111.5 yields 1766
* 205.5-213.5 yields 2530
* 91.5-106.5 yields 3373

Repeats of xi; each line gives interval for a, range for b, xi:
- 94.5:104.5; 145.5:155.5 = 2984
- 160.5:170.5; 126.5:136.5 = 2890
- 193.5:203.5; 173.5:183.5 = 5347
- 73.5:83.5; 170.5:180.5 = 1793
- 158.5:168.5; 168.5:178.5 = 2415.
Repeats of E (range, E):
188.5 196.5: 1.61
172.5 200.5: 2.15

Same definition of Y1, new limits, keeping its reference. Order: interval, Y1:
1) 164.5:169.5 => 167.0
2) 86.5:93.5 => 91.0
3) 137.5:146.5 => 141.0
